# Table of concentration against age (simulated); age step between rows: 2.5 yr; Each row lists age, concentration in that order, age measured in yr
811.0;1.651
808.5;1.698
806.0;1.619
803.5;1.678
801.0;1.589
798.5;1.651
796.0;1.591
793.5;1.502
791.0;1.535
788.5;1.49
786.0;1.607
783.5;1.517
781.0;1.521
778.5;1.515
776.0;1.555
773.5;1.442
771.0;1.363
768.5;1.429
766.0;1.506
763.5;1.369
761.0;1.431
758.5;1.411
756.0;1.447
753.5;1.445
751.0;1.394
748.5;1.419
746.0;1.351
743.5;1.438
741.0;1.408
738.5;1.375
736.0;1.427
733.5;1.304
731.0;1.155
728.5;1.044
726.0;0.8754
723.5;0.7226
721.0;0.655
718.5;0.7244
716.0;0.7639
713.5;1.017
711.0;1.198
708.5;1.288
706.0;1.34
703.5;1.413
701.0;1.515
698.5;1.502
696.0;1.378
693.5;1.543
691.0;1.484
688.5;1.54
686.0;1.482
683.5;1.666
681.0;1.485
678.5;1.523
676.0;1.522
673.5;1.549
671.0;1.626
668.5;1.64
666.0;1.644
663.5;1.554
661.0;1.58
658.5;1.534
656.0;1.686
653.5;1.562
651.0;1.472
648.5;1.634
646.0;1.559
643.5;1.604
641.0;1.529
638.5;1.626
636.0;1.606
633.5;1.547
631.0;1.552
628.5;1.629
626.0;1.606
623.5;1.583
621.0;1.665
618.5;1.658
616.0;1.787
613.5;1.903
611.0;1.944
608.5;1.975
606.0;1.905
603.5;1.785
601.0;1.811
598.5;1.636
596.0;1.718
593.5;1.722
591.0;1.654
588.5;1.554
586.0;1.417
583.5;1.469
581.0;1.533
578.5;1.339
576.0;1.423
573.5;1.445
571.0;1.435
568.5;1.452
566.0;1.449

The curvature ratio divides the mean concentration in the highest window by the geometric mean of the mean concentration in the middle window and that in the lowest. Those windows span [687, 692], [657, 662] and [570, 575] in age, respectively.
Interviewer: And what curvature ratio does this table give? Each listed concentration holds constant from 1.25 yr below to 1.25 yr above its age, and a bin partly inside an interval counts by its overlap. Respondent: 1.01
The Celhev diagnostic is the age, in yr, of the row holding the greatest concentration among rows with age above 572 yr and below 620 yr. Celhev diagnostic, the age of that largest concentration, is 608.5 yr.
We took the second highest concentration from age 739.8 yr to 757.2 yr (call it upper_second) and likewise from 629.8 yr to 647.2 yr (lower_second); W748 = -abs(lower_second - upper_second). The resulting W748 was -0.16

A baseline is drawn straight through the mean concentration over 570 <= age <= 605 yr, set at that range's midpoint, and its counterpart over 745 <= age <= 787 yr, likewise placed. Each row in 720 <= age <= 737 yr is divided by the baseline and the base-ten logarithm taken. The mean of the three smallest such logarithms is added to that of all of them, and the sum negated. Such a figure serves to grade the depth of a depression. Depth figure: 0.47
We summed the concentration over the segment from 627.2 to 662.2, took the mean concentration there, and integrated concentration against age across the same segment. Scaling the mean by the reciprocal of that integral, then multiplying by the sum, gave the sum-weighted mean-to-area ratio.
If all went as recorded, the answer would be 0.63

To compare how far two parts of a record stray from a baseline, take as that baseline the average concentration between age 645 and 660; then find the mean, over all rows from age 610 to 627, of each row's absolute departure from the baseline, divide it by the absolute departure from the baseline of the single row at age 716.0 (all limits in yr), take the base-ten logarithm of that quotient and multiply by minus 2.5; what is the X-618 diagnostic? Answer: 1.8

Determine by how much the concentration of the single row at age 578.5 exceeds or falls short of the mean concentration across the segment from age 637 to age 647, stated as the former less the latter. -0.2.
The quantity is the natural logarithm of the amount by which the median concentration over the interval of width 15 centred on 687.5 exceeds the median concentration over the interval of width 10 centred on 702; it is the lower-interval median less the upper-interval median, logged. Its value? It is -2.9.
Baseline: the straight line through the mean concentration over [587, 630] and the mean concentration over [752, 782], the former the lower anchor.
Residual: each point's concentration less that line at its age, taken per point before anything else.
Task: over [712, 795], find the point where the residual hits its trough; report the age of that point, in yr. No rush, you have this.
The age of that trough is 721.0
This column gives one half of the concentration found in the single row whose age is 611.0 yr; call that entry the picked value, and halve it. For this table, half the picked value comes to 0.97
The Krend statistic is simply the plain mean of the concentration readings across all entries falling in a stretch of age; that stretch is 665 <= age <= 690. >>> 1.57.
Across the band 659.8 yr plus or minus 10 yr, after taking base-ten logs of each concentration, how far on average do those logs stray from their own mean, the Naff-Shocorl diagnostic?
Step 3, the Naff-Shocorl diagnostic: 0.0149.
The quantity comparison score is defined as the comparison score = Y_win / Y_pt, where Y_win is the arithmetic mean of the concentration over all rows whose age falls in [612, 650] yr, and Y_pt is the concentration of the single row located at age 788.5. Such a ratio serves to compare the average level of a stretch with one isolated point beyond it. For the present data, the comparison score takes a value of 1.10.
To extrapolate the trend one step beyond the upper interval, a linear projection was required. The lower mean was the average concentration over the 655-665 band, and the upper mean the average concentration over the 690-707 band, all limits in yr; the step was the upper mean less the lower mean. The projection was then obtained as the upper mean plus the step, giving 1.3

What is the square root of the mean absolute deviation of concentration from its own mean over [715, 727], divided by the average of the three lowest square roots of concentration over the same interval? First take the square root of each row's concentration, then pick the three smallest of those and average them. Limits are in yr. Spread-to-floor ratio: 0.29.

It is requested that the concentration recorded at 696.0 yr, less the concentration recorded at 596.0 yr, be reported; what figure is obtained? -0.34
